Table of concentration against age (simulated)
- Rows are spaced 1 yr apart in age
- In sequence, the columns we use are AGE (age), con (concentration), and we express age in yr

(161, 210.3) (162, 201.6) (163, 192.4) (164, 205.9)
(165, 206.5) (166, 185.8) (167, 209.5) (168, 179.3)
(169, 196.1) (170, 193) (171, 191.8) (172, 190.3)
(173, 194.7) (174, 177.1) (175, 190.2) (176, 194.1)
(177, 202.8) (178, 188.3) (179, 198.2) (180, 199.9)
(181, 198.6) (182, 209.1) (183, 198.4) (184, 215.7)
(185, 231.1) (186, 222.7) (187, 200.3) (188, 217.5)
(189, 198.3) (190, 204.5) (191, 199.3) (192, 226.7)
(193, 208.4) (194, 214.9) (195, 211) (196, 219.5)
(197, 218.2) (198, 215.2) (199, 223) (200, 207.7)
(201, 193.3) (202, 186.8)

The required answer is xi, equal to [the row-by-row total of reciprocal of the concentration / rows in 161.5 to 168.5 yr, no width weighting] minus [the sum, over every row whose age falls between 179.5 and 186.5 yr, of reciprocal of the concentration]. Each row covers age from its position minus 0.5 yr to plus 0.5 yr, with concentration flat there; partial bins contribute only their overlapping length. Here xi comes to 0.002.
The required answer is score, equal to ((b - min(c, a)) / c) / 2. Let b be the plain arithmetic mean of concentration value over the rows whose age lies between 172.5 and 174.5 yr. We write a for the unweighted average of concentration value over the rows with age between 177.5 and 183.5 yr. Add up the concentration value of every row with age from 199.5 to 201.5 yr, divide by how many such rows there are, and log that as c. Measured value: -0.03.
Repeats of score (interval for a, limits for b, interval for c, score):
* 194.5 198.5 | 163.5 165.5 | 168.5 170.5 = 0.03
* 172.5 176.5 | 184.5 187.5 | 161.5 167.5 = 0.07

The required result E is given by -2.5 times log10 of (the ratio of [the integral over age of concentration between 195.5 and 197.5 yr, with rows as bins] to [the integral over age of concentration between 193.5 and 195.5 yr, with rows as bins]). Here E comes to -0.03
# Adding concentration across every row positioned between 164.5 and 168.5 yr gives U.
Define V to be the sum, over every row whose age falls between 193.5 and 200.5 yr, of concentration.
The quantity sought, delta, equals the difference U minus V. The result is -728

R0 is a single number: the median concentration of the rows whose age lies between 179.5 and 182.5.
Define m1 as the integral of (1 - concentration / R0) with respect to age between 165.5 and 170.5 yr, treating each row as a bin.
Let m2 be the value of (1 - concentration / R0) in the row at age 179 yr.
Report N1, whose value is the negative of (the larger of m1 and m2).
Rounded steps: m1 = 0.18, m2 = 0.01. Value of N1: -0.18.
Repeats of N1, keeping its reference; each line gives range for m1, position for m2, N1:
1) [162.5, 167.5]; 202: -0.07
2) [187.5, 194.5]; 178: -0.06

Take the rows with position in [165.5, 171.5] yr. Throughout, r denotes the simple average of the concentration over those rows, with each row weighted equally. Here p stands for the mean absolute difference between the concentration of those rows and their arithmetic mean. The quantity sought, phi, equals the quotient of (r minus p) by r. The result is 0.964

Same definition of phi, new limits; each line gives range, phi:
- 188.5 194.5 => 0.961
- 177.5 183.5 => 0.981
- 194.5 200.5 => 0.979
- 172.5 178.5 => 0.969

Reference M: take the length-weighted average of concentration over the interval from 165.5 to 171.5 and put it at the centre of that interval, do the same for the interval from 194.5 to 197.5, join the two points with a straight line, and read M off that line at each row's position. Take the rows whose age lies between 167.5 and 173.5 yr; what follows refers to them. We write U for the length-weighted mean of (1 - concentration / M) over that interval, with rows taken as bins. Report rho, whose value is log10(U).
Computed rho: -1.8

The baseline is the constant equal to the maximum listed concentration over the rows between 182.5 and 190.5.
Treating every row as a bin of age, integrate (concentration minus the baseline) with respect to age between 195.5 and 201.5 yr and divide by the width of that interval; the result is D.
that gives -18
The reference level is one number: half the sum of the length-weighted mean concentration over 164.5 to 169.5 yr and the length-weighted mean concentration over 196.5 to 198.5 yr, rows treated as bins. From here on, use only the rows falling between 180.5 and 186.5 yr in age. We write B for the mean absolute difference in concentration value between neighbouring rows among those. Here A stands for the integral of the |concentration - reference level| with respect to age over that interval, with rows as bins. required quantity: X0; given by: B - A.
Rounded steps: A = 69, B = 12.5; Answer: -57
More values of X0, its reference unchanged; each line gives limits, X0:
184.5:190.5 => -54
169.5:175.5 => -92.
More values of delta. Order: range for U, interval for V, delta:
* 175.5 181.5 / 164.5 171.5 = -180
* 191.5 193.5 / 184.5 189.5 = -635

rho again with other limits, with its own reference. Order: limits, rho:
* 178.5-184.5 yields -2.6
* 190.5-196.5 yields -2.4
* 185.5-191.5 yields -1.9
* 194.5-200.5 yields -2.1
